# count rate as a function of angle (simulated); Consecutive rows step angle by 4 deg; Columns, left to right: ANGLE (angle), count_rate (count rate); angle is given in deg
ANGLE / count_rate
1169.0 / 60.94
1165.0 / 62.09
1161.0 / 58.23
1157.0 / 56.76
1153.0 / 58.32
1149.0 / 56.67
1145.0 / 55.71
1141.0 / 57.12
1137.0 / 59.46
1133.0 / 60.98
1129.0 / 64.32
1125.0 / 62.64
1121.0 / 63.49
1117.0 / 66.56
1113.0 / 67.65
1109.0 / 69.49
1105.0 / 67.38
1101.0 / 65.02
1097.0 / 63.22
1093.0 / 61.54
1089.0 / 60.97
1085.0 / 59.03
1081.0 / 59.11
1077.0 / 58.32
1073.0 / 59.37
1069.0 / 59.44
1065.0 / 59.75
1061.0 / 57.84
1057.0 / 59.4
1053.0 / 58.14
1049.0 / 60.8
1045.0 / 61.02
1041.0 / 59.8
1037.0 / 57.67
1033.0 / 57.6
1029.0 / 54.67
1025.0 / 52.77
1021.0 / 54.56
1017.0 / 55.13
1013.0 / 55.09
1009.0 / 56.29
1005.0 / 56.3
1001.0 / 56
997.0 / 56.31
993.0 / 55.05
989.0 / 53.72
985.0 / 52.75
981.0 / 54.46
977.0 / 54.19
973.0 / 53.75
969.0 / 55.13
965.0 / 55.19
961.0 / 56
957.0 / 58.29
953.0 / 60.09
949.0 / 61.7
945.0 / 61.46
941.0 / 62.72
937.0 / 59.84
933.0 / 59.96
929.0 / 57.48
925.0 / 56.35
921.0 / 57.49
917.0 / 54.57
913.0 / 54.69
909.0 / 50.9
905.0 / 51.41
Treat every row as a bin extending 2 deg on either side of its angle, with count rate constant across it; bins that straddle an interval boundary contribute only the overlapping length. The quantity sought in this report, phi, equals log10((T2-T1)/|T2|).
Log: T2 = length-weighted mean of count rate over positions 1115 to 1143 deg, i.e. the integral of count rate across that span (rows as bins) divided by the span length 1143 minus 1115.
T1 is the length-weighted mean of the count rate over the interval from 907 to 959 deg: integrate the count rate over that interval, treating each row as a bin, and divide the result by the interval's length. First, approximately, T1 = 58.1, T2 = 62.1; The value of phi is -1.195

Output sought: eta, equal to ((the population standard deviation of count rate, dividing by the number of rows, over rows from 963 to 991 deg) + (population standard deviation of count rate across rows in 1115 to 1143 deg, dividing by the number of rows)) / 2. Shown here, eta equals 1.9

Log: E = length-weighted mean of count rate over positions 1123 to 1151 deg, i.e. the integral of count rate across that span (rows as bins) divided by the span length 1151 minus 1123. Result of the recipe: 59.6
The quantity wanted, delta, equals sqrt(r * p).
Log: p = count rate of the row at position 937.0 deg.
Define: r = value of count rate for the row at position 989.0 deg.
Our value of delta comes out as 56.7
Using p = 59.84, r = 53.72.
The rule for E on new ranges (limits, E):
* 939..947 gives 62.1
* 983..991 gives 53.2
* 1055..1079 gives 59.0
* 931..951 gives 61.1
